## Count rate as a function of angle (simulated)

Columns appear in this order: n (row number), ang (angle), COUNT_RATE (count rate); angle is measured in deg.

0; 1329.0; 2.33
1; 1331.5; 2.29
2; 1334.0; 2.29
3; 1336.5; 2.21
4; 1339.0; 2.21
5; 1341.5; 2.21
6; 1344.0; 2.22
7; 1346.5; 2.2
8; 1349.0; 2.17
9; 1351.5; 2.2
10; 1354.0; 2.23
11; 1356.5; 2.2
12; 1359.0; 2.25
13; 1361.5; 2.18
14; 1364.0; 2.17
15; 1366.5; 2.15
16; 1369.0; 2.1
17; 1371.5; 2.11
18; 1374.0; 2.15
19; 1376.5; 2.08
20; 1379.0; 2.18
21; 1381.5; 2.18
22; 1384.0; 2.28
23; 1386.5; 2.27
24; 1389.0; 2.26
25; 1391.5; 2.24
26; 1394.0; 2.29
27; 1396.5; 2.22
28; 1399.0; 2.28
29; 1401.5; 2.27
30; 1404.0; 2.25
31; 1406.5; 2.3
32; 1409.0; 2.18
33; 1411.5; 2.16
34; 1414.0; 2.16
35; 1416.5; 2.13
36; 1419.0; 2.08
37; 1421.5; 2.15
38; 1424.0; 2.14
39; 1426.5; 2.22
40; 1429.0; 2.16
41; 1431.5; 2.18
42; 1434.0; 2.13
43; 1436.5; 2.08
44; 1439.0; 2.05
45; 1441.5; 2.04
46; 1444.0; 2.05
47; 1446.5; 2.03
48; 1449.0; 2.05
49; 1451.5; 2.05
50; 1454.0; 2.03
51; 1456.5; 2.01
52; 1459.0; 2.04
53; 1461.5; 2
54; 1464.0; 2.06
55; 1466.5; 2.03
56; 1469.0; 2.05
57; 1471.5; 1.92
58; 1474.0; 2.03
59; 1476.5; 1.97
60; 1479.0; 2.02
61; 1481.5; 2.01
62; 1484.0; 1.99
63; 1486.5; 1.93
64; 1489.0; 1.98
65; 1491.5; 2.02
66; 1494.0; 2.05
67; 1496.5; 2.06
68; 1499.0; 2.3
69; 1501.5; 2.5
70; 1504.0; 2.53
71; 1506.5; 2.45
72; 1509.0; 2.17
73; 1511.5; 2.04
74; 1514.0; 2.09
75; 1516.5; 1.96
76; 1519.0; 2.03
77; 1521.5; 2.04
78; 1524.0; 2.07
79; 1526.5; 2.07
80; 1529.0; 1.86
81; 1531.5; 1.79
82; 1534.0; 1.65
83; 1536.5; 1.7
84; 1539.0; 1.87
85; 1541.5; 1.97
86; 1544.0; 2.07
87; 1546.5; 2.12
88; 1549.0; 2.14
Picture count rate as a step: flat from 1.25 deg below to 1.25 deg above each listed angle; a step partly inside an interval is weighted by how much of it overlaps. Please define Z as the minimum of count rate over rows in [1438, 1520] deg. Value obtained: 1.92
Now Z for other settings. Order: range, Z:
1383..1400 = 2.22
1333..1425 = 2.08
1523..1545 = 1.65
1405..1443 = 2.04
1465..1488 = 1.92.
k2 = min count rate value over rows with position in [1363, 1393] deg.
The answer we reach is 2.08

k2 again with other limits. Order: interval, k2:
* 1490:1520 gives 1.96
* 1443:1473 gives 1.92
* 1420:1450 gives 2.03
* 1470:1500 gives 1.92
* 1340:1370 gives 2.1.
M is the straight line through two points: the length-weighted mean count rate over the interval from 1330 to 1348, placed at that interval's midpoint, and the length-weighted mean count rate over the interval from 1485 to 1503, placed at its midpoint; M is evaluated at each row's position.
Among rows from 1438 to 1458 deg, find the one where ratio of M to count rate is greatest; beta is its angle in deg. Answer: 1456.5 deg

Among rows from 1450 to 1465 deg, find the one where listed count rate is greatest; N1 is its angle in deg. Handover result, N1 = 1464.0 deg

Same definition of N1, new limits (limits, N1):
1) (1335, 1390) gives 1384.0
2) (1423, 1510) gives 1504.0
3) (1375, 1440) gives 1406.5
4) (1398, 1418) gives 1406.5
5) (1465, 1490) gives 1469.0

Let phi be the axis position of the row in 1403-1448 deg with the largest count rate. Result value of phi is 1406.5 deg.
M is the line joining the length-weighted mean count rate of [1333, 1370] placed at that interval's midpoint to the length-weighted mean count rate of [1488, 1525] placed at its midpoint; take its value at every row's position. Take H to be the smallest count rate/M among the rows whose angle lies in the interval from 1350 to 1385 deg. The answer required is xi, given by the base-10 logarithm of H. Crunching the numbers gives -0.023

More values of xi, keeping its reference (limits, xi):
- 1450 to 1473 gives -0.052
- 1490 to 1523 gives -0.040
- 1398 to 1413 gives -0.004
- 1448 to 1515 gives -0.052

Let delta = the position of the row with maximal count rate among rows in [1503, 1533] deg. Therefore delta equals 1504.0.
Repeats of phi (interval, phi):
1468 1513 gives 1504.0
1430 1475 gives 1431.5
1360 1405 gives 1394.0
